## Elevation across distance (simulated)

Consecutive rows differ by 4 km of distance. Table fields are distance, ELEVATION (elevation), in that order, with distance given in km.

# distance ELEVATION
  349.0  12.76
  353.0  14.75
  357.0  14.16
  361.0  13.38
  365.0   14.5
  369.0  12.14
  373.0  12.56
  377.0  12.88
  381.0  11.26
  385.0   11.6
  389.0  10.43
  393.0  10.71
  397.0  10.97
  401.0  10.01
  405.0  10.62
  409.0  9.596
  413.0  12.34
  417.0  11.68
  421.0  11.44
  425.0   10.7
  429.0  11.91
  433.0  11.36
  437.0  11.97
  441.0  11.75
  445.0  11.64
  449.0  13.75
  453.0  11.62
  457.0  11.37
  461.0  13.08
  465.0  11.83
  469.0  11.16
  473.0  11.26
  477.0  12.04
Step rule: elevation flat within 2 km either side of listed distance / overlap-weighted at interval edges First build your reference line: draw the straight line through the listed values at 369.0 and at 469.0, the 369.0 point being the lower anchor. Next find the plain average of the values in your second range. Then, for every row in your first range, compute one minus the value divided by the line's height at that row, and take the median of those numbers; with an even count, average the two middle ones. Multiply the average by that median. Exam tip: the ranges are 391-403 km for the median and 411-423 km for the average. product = 1.2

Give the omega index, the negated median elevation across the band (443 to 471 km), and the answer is -11.6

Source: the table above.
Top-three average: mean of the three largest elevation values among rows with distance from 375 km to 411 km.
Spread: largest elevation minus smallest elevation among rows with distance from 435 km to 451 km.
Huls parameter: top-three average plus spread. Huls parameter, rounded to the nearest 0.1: 14.0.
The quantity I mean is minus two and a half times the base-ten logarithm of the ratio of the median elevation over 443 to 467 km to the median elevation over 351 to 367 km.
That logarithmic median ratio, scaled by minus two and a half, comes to 0.22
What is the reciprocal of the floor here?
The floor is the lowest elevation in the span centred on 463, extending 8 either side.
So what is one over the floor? 0.0896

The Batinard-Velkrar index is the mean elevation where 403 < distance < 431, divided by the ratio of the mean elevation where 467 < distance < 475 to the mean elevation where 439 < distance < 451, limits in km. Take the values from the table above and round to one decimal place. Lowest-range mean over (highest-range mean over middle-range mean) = 12.4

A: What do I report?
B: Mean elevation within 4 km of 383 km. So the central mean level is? 11.4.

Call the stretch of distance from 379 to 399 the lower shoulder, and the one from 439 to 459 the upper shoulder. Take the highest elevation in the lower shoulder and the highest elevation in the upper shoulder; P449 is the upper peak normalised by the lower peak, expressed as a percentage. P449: 119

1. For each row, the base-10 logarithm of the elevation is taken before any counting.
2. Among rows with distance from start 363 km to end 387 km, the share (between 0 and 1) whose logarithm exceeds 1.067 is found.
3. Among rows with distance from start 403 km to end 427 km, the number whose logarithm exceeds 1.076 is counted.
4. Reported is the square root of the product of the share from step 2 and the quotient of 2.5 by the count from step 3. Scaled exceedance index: 1.3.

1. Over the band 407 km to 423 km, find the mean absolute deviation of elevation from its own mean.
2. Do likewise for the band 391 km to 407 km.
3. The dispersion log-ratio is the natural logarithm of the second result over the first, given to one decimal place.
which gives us -1.1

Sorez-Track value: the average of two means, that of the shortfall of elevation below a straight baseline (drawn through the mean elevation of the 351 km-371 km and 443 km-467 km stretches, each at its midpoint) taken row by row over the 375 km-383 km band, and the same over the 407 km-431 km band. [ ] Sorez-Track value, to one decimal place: 1.5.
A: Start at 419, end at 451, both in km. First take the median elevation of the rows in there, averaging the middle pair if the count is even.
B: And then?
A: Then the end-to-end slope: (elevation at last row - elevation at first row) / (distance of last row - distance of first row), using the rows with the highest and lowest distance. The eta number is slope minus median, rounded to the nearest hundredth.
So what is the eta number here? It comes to -11.61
